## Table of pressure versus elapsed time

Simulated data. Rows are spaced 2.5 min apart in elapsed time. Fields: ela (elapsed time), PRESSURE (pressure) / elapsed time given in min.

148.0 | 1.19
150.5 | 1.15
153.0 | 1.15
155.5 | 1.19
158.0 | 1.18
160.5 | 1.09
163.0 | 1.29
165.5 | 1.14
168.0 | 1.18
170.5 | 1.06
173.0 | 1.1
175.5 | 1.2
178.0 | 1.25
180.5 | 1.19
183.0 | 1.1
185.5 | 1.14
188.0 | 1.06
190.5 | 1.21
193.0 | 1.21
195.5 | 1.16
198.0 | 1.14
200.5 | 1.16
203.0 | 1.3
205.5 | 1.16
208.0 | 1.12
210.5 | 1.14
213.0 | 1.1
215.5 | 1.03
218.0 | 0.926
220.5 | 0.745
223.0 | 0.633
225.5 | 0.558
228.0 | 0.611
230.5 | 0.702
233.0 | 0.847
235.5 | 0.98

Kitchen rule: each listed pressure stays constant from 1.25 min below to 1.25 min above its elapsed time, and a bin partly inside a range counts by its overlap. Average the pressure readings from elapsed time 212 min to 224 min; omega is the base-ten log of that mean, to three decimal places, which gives -0.052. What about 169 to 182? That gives 0.064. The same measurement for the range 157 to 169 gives 0.070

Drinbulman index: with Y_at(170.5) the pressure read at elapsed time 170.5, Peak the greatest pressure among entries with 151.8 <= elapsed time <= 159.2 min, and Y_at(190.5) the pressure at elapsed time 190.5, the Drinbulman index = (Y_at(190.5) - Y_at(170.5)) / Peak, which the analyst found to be 0.13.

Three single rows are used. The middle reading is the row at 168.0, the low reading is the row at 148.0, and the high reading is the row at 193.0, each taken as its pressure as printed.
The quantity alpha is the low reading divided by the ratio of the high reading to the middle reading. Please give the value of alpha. 1.2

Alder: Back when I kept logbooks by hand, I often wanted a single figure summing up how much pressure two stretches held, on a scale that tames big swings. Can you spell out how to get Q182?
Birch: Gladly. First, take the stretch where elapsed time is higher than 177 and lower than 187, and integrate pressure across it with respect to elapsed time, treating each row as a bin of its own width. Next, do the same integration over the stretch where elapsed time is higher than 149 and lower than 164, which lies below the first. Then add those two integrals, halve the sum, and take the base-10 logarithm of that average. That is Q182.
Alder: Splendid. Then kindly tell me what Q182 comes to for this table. 1.17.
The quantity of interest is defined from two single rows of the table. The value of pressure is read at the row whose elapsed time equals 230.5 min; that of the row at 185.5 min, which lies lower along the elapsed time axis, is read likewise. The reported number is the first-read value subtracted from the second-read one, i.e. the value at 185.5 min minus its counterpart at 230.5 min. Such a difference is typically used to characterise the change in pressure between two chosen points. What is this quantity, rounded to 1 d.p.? 0.4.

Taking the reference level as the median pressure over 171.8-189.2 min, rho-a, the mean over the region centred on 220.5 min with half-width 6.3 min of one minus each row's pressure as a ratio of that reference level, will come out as 0.32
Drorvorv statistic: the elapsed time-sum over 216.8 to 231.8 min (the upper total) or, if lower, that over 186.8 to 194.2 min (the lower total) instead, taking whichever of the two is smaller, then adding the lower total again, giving 7.0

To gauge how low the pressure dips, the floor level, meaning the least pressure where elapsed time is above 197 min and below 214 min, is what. 1.1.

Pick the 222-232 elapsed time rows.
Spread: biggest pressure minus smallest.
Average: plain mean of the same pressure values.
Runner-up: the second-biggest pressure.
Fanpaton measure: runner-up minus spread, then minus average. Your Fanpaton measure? -0.14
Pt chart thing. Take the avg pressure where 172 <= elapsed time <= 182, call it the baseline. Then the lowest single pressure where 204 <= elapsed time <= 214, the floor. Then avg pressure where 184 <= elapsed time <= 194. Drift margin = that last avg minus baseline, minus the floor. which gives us -1.13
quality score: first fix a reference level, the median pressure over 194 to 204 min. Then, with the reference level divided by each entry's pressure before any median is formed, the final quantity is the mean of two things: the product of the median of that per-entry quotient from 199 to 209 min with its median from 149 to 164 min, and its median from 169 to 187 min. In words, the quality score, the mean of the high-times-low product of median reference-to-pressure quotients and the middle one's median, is 1.01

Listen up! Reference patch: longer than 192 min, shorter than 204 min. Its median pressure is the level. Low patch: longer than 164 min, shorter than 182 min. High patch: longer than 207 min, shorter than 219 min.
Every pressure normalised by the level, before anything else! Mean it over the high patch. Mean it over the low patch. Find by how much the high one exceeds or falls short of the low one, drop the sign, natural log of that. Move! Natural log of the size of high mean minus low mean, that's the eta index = -2.5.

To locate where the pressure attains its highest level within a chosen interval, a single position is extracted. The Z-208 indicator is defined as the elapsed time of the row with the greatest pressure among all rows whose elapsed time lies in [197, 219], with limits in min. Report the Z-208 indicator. 203.0 min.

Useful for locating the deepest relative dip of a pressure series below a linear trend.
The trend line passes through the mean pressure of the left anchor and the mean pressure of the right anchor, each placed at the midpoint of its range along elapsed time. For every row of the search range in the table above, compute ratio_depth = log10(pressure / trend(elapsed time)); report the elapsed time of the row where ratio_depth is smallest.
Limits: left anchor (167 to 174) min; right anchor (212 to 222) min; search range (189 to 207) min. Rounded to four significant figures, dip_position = 198.0 min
